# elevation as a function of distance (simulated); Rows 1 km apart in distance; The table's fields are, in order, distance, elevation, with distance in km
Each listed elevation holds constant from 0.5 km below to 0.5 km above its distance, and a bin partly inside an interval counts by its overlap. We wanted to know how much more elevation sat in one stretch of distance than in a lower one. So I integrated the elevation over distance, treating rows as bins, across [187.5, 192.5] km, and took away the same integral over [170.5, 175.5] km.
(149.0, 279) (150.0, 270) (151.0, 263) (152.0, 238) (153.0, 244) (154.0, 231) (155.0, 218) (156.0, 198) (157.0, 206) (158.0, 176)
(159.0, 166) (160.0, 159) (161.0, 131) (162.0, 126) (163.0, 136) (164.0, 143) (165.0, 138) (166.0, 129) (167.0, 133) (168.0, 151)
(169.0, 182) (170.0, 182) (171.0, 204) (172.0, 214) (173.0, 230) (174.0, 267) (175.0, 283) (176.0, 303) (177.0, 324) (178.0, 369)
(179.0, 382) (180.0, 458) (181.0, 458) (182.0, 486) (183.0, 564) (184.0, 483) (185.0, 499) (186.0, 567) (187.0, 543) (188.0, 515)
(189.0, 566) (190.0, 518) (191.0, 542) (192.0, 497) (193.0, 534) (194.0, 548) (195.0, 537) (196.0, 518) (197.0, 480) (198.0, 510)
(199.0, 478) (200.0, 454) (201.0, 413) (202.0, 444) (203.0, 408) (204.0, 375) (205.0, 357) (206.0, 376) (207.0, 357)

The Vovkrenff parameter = 1440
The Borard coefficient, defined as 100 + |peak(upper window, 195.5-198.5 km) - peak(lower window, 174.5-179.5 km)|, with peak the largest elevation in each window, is 236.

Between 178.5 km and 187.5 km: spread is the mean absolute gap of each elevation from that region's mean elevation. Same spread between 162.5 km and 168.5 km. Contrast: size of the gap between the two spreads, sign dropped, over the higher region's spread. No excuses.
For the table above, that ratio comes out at 0.9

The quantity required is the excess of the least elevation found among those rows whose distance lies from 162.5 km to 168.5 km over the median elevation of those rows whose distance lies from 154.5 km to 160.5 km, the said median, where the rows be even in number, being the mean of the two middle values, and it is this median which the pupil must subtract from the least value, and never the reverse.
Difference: -58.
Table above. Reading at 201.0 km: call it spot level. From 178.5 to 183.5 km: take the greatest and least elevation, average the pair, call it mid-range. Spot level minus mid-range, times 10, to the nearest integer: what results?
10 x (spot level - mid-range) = -600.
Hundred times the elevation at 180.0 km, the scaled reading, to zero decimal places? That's 45800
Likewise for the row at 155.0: 21800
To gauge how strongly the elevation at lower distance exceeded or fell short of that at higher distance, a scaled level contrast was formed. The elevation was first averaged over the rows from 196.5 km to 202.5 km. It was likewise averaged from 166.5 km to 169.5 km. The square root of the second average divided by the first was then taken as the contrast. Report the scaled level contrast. 0.58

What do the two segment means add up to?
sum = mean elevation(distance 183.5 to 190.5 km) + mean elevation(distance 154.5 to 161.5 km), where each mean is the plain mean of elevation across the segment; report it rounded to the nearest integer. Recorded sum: 706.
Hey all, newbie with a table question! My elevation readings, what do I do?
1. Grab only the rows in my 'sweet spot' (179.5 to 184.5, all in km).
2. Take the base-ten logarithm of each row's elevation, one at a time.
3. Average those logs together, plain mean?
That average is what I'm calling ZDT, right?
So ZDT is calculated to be 2.69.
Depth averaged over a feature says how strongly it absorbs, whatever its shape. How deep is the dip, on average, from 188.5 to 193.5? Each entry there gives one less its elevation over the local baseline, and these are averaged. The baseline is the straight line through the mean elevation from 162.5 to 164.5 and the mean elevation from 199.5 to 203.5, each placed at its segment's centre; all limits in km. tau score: -0.52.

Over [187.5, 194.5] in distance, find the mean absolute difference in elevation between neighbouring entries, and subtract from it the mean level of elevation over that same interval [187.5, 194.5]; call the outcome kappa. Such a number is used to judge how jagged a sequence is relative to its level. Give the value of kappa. -495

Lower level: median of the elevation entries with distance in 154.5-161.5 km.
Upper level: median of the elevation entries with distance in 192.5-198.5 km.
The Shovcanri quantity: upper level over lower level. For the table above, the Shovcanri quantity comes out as 3.0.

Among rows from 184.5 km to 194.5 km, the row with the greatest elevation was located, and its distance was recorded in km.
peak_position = 186.0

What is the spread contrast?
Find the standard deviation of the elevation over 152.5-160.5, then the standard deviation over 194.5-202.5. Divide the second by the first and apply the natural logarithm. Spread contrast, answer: 0.3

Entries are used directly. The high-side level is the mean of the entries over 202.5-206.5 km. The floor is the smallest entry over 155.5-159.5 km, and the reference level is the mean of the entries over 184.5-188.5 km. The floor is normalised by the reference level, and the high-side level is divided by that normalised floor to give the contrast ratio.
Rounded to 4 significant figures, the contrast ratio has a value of 1212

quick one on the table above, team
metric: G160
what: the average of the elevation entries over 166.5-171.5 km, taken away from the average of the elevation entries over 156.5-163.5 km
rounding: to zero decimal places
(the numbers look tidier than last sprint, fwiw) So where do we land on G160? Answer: -13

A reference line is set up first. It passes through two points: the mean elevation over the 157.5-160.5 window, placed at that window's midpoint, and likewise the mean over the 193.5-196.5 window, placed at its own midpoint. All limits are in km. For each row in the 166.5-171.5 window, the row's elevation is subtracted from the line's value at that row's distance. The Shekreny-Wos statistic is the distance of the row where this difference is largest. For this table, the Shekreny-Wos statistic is 167.0 km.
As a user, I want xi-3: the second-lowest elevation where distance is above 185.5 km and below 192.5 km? 515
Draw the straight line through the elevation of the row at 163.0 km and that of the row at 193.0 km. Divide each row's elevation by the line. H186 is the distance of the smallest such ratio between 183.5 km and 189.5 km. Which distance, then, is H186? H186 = 188.0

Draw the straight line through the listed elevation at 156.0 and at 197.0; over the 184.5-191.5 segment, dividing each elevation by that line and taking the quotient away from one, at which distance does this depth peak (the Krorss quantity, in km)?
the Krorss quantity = 190.0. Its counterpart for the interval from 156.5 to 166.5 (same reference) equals 166.0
